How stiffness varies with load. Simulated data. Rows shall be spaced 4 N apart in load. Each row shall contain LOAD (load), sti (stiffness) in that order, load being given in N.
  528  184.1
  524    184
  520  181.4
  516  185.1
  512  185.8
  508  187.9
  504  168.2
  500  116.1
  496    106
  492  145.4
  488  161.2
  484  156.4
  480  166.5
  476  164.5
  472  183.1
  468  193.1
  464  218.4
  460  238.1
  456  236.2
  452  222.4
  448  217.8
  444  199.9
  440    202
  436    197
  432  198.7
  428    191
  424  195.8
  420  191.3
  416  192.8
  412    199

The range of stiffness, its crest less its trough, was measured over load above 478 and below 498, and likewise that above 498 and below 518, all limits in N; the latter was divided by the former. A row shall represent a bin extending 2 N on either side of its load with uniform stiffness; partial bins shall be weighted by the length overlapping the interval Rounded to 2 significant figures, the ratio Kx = 1.2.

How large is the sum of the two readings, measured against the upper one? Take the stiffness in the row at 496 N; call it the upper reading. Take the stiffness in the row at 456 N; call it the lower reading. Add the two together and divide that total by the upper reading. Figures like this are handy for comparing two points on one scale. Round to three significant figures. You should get 3.23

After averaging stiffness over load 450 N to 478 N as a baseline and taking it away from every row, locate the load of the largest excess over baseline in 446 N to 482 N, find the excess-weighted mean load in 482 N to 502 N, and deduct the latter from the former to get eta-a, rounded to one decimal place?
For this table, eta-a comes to -33.5 N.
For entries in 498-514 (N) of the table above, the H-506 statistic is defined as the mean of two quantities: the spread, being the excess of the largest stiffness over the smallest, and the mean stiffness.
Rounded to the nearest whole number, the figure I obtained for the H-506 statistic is 118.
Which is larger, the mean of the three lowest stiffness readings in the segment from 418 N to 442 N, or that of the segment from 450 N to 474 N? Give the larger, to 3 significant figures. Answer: 198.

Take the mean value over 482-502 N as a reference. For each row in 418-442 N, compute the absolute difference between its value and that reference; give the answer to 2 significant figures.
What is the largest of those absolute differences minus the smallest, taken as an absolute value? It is 11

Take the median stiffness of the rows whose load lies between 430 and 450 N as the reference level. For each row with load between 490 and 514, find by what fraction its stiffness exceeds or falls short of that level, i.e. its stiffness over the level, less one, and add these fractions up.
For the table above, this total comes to -1.5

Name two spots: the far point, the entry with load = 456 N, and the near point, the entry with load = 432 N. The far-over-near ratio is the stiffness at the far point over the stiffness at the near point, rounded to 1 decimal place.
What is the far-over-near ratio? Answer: 1.2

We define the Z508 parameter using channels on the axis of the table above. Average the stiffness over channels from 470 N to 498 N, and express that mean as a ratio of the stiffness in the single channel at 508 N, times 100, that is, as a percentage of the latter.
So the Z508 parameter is 82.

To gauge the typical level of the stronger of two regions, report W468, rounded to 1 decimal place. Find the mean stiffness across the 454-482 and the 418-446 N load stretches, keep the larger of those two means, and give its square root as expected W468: 14.1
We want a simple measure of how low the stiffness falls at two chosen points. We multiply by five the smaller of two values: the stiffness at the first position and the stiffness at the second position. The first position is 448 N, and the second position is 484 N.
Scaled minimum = 782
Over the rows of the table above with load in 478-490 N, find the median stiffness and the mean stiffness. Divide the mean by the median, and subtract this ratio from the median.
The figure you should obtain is 160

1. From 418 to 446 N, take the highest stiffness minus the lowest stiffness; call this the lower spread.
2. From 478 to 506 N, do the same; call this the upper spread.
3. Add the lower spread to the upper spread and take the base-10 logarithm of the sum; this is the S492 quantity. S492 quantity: 1.86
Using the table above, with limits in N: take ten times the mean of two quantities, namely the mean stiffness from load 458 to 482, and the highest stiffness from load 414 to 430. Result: 1949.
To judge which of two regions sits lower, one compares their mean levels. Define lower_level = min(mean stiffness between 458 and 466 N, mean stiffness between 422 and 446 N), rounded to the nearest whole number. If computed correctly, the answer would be 197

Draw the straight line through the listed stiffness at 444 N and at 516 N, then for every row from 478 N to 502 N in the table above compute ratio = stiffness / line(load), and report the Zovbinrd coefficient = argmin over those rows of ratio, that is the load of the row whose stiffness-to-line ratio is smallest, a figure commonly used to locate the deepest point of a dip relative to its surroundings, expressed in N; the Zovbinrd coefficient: 496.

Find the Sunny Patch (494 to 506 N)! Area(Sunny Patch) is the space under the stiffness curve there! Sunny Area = 1561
